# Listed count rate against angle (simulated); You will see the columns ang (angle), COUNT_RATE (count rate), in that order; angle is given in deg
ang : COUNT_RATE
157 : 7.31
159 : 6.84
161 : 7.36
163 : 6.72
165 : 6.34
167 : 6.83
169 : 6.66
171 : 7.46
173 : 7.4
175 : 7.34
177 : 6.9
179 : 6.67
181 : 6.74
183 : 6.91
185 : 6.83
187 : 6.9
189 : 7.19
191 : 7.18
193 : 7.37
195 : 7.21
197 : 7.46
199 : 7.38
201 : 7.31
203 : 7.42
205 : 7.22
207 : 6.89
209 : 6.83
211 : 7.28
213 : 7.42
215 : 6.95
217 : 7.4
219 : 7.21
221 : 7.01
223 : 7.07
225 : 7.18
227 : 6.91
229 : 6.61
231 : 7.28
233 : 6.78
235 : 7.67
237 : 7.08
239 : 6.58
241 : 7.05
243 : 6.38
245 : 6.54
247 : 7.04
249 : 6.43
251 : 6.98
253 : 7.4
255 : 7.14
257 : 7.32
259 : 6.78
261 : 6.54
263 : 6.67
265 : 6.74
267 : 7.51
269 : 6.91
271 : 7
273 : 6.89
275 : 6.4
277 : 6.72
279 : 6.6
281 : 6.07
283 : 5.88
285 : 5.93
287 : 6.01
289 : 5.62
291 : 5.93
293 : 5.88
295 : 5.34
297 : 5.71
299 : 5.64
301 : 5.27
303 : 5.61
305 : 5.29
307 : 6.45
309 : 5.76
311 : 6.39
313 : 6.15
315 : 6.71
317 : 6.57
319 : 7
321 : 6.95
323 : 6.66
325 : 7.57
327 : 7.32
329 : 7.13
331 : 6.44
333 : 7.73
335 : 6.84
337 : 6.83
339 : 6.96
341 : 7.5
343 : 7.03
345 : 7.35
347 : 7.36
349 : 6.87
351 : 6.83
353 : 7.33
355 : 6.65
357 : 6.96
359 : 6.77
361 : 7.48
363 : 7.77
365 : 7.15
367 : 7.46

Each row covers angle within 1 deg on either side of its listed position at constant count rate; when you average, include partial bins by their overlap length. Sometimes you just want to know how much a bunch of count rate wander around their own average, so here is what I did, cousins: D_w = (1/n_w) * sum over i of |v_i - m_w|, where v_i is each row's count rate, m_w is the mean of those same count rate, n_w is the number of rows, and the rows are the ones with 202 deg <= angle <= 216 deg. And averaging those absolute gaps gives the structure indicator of 0.22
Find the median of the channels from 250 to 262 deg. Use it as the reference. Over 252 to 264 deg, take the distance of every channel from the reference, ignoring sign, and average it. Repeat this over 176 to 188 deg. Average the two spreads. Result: 0.27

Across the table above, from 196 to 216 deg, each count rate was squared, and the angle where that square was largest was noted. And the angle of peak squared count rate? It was 197 deg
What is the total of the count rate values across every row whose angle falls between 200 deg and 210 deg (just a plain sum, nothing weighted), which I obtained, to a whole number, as 36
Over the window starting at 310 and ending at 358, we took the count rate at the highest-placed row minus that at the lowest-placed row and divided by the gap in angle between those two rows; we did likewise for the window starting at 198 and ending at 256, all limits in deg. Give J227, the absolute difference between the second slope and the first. 0.017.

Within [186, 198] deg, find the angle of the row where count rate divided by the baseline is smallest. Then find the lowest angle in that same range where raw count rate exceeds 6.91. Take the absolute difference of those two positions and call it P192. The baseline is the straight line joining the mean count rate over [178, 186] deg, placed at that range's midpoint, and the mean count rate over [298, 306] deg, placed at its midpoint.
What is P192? 2 deg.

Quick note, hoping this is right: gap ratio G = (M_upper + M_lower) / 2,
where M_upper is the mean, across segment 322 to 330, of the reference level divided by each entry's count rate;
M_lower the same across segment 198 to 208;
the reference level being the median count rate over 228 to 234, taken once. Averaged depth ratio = 0.94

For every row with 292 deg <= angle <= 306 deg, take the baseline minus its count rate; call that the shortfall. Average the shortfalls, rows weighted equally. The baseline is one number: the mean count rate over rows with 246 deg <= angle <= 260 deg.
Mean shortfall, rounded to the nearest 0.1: 1.5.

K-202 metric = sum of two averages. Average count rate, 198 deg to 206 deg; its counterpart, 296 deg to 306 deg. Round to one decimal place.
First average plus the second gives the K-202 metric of 12.8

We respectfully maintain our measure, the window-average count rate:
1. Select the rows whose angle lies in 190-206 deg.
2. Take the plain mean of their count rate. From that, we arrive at 7.32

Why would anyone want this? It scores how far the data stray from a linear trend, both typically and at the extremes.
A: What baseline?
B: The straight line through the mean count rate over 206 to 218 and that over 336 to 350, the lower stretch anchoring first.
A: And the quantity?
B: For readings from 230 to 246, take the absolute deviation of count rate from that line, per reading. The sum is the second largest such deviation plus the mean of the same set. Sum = 1.0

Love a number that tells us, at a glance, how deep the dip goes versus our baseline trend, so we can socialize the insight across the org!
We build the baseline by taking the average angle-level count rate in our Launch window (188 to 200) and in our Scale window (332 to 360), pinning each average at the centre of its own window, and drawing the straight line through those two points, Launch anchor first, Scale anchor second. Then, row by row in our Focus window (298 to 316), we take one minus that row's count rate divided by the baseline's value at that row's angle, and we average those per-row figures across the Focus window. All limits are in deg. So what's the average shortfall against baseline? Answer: 0.17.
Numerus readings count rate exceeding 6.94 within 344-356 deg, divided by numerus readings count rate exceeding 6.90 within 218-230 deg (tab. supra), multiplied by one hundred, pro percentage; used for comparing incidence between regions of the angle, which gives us 60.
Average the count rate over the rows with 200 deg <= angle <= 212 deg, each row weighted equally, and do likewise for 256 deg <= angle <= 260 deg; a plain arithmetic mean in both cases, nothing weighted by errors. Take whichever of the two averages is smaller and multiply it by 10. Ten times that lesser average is 70.5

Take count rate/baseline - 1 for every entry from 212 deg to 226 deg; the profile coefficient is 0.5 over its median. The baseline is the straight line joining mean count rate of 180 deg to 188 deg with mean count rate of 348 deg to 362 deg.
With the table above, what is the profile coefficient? 11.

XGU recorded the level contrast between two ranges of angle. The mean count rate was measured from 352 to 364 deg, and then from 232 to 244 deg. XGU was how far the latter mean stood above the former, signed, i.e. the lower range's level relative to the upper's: -0.24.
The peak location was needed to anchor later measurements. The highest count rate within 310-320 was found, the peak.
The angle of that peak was 319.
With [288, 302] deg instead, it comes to 291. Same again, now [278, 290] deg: 279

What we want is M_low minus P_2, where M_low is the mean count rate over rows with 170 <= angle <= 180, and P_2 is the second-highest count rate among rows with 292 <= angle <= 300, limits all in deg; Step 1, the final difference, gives 1.44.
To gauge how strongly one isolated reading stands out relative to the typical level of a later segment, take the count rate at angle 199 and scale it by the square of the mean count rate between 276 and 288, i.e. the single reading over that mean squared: 0.192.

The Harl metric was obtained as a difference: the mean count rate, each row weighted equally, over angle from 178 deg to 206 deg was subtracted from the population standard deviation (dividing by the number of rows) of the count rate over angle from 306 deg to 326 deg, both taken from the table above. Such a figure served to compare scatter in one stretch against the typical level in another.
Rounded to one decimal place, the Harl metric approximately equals -6.7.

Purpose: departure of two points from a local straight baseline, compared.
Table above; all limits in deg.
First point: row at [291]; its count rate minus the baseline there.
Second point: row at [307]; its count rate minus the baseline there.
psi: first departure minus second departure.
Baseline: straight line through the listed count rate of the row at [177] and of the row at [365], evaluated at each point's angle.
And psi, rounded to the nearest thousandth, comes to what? -0.499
